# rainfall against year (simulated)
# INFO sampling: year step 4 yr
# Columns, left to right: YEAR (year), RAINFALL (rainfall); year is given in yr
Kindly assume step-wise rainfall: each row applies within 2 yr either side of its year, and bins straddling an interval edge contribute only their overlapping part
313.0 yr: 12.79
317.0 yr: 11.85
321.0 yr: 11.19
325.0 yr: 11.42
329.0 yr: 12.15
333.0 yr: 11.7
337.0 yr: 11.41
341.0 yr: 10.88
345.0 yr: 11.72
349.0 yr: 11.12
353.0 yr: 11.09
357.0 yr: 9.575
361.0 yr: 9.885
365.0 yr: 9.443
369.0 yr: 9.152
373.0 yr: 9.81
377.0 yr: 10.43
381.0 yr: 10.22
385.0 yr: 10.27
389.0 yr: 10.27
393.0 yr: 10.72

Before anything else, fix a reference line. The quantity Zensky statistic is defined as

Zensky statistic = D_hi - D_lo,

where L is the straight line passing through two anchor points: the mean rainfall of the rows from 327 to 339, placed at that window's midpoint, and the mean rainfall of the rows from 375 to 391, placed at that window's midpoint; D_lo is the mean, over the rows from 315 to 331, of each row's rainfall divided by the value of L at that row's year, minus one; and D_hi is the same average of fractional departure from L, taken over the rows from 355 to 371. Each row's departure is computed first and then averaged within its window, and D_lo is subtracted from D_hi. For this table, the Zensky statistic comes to -0.093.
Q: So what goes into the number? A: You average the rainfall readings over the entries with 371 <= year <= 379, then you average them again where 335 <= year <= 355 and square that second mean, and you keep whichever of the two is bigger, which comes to 126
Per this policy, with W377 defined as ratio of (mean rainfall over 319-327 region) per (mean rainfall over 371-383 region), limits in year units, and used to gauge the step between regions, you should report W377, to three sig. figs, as 1.11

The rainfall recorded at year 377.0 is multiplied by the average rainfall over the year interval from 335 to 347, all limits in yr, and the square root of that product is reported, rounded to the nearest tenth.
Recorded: 10.9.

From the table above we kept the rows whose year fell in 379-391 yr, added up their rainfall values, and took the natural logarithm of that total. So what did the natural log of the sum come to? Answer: 3.43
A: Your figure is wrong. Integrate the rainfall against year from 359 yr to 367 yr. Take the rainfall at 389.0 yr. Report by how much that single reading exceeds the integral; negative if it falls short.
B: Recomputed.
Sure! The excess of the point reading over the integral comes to -67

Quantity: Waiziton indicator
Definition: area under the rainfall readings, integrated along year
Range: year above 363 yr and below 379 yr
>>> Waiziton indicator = 155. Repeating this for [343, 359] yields 174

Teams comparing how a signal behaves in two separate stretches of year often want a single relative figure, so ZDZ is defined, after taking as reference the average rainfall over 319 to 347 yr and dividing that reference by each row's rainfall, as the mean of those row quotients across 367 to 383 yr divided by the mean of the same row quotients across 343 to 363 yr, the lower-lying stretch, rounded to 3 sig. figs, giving 1.07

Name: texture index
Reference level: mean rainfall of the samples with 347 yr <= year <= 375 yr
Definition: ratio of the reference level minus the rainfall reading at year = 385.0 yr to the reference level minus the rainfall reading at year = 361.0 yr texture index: -2.1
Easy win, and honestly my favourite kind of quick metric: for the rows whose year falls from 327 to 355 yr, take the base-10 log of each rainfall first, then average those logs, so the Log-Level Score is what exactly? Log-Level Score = 1.06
